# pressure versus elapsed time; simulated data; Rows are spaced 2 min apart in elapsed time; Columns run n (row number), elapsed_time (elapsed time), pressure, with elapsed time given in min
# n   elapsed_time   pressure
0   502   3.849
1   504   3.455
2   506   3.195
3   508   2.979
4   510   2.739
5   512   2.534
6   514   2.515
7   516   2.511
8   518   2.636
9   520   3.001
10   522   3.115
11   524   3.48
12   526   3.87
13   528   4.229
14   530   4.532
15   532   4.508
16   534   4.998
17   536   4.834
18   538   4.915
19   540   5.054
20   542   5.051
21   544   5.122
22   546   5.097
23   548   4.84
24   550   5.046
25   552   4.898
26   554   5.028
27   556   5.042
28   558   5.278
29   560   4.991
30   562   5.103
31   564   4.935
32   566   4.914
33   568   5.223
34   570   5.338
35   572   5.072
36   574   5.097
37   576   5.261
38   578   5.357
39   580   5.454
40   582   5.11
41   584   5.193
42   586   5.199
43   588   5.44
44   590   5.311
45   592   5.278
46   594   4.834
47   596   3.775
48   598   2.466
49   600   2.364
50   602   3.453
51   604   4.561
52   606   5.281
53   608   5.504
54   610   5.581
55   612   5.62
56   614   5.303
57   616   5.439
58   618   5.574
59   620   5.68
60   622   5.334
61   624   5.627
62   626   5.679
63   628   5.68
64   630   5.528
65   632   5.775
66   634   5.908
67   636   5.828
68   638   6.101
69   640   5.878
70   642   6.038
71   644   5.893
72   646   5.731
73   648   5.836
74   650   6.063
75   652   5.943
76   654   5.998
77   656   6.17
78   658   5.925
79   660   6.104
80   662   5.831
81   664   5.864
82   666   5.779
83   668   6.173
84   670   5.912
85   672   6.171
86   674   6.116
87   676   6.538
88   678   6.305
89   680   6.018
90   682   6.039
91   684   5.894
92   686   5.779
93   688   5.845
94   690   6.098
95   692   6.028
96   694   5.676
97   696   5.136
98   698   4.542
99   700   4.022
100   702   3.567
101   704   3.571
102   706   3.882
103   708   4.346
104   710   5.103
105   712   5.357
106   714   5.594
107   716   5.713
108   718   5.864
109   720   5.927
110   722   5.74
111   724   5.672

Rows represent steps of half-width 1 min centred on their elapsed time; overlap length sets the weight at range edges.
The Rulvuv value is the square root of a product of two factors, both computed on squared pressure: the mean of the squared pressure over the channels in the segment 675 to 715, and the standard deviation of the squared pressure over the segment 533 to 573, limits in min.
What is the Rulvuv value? 6.2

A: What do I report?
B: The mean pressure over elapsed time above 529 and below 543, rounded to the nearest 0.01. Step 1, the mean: 4.84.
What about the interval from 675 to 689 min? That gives 6.06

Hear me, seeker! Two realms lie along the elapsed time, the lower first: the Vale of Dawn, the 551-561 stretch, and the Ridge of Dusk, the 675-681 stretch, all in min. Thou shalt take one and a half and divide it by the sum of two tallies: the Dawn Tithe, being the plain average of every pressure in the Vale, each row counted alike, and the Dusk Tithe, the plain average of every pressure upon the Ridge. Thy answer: 0.132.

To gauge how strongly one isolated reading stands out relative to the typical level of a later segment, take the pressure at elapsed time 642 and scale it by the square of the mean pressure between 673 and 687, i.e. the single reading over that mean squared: 0.162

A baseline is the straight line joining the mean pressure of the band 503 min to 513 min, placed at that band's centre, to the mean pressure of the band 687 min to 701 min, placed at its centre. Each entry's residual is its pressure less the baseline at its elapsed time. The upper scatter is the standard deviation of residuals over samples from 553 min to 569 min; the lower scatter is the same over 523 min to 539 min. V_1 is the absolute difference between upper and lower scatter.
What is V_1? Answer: 0.3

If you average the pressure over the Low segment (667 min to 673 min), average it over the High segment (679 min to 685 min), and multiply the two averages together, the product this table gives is 36.4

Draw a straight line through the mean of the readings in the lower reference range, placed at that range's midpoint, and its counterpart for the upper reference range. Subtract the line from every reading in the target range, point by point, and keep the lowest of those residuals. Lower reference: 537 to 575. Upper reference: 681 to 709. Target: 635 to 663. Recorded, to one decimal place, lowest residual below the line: 0.7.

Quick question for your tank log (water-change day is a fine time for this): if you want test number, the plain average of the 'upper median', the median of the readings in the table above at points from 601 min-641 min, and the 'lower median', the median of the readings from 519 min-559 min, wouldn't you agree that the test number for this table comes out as 5.3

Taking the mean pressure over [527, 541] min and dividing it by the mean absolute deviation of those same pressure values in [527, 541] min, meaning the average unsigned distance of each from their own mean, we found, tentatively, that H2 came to 18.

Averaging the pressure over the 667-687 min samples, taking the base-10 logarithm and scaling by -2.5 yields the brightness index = -1.96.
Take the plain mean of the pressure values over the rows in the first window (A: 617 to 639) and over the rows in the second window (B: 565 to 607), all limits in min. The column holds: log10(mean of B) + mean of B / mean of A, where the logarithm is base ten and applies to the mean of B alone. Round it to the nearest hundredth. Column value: 1.51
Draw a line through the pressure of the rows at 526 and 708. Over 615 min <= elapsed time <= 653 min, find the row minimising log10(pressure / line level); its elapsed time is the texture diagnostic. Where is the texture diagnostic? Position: 622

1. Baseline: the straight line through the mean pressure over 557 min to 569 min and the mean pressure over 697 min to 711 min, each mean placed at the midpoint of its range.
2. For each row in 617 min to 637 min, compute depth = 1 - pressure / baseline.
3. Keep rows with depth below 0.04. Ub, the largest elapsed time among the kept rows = 636 min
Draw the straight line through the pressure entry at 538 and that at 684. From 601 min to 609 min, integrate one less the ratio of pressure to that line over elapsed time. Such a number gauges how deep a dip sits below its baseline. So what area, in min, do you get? 0.99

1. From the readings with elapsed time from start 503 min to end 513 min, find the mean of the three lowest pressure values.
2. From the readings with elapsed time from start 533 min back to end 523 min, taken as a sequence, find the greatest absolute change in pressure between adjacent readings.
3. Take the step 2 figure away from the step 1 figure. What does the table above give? 2.4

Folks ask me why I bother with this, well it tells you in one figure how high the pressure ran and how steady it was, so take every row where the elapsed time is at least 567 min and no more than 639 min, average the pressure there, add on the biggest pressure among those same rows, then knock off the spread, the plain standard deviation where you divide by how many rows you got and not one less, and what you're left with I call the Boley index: 10.41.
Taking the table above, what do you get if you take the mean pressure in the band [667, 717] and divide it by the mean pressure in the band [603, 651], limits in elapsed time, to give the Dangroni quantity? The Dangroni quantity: 0.96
